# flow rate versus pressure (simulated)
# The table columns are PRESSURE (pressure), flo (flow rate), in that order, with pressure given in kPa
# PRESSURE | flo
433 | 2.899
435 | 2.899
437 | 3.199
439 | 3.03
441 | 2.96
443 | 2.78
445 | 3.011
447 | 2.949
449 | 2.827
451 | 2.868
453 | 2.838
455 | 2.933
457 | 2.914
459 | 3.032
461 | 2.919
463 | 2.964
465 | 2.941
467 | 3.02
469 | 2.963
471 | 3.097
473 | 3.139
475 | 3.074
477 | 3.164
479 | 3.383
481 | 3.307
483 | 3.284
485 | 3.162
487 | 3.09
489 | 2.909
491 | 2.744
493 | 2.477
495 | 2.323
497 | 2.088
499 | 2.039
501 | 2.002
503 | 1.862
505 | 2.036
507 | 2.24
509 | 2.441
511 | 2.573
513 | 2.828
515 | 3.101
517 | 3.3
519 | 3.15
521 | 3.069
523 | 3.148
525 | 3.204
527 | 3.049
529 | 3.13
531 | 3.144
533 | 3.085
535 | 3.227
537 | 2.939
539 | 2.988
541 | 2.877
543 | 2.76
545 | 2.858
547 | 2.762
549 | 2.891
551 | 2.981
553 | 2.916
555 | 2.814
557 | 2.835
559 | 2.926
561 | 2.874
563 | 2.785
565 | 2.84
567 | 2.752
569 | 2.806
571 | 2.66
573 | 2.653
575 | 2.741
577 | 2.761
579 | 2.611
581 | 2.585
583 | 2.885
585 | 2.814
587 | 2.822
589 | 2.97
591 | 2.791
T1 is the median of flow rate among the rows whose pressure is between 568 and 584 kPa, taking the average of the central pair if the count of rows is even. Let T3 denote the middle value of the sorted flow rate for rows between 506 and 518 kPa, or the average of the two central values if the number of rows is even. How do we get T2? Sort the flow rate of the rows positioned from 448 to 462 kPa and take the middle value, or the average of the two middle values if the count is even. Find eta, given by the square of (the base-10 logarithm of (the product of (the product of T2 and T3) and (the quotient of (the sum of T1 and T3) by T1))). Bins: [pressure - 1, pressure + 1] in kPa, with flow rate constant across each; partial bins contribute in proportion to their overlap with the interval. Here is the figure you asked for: 1.43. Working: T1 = 2.70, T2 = 2.91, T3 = 2.7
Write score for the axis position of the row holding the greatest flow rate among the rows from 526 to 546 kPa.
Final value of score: 535 kPa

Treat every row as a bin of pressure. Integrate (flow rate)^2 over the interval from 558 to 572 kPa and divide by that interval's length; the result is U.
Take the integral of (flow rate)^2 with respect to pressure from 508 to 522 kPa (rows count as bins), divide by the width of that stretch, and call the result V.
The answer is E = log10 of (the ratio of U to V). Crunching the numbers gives -0.04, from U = 7.9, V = 8.6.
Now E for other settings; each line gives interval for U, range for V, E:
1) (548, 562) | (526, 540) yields -0.06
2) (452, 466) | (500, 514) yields 0.21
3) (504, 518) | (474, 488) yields -0.16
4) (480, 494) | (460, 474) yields 0.00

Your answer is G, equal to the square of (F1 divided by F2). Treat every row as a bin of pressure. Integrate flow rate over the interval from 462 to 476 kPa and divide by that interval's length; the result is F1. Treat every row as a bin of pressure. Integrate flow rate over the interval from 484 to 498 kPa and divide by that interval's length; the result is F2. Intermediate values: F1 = 3.0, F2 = 2.68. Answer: 1.3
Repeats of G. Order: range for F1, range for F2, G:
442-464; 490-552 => 1.1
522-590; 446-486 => 0.9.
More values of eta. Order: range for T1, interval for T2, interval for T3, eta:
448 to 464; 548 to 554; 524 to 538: 1.63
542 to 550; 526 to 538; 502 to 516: 1.33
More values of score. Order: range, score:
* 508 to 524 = 517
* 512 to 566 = 517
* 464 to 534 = 479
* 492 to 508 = 493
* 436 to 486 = 479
